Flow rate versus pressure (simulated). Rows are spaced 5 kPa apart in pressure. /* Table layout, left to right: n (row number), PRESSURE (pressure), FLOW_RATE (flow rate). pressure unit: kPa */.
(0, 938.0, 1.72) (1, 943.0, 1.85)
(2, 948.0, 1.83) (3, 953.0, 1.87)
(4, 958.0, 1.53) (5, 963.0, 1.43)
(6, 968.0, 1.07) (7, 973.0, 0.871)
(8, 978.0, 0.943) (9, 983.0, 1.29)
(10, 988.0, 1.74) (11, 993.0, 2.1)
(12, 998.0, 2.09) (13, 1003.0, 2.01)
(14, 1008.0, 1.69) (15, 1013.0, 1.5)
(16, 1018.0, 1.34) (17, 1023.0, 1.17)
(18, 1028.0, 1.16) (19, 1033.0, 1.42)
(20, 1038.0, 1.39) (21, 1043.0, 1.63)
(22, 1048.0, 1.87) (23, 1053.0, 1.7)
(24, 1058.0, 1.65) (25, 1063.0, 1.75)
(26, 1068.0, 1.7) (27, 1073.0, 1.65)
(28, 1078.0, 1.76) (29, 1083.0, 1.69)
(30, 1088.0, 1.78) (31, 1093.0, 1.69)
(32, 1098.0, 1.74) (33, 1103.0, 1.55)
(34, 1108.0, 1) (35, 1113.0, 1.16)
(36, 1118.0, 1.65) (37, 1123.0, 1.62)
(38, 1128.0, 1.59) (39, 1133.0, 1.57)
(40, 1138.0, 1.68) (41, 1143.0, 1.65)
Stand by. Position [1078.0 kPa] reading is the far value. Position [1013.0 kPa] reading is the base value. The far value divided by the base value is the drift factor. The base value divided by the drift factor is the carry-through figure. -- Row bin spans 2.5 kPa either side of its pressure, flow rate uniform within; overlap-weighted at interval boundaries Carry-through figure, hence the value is 1.28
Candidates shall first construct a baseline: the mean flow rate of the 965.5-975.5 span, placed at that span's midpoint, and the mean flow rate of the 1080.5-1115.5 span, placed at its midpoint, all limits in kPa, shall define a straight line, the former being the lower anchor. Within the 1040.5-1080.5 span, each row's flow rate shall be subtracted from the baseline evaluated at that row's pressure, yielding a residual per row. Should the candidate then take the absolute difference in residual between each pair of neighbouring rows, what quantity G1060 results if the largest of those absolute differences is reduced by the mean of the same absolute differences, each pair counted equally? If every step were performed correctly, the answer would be 0.11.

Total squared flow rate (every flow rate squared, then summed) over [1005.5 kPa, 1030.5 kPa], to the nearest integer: 10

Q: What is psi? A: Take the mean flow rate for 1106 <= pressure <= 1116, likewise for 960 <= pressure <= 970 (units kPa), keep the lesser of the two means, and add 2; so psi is 3.1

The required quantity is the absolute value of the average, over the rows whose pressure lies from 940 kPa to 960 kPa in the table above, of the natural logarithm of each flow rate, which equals 0.57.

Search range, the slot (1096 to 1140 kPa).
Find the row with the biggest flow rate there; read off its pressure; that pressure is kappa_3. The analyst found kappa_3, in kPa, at 1098.0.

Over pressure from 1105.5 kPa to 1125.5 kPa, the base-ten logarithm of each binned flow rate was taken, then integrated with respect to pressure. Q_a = 2.5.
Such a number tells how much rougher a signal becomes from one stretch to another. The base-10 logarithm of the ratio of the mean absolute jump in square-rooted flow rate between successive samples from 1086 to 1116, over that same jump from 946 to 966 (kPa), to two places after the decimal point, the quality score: 0.16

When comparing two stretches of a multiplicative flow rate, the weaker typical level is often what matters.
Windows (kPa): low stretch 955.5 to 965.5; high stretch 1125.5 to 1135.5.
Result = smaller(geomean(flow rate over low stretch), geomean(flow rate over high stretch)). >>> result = 1.48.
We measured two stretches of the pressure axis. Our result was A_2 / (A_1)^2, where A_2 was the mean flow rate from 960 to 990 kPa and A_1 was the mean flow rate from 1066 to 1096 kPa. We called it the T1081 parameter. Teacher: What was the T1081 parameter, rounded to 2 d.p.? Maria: 0.42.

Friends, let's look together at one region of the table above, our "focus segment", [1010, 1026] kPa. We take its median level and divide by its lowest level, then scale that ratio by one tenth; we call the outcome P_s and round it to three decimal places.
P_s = 0.115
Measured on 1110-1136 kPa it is 0.137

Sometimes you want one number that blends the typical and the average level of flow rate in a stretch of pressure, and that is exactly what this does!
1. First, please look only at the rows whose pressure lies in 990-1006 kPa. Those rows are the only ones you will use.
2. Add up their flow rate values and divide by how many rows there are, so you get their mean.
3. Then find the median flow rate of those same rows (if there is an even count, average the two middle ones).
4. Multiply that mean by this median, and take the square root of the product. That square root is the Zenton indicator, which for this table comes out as 2.1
